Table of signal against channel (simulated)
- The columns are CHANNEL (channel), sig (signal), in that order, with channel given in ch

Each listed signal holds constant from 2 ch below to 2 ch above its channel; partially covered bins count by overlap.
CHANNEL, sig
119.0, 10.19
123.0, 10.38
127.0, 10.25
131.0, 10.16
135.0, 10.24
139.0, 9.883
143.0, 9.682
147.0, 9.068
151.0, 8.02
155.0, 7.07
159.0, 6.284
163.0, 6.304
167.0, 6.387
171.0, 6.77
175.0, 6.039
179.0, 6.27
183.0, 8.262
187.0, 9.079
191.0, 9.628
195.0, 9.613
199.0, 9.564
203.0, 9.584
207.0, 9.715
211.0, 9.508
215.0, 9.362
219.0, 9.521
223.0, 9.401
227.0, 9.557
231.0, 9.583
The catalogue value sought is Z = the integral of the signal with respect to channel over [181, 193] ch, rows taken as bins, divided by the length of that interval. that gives 9.0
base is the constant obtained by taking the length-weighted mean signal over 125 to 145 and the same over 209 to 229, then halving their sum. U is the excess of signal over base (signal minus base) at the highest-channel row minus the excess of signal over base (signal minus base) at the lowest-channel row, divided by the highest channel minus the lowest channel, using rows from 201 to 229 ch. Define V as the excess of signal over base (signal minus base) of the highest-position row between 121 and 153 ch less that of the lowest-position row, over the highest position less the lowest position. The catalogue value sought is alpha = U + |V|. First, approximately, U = 0.00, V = -0.08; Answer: 0.08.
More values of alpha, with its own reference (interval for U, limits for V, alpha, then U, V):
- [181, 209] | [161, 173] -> 0.12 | 0.06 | 0.06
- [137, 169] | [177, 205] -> 0.01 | -0.12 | 0.14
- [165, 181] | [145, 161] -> 0.22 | -0.01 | -0.23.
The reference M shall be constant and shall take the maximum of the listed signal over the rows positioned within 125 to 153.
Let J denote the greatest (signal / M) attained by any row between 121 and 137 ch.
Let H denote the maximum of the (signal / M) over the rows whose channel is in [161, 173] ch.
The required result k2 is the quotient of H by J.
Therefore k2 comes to 0.65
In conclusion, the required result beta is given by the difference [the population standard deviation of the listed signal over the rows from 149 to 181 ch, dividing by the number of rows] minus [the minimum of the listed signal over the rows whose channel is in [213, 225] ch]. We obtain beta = -8.8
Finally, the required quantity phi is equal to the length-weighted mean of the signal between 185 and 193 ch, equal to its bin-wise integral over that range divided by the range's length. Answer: 9.4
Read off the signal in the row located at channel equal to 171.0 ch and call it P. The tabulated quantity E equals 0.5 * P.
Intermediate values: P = 6.77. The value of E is 3.4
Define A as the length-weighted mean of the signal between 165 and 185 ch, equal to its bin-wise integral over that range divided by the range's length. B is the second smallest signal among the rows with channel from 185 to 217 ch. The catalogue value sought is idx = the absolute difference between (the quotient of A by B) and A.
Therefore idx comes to 6.0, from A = 6.7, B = 9.362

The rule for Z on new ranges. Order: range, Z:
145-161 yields 7.6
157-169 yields 6.3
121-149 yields 10.0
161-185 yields 6.7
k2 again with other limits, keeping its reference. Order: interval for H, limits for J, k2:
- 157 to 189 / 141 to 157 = 0.94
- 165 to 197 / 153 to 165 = 1.36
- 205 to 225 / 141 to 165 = 1.00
